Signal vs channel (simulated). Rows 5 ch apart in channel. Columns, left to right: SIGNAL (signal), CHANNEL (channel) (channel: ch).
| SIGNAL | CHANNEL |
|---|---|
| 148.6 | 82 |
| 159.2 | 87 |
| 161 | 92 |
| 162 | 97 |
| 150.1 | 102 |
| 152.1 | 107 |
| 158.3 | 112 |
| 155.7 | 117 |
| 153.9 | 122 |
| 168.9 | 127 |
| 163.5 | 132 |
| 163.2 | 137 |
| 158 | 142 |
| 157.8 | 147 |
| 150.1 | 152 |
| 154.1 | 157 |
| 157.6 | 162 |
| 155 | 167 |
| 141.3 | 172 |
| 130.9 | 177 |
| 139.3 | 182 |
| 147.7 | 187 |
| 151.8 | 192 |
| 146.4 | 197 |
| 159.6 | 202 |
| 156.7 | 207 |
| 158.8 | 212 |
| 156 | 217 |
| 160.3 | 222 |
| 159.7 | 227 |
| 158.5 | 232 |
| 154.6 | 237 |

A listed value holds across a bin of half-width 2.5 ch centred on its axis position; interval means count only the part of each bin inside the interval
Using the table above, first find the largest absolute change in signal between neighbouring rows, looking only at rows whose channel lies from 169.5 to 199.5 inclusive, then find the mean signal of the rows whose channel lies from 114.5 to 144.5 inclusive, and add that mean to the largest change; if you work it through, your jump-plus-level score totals 170.9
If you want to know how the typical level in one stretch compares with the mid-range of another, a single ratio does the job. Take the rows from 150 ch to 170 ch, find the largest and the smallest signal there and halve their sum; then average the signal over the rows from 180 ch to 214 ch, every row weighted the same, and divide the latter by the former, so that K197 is 0.985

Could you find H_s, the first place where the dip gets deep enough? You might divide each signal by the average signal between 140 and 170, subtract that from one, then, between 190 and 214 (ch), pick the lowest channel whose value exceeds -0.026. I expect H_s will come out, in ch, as 192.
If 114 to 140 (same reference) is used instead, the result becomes 117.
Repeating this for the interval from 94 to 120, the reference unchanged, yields 102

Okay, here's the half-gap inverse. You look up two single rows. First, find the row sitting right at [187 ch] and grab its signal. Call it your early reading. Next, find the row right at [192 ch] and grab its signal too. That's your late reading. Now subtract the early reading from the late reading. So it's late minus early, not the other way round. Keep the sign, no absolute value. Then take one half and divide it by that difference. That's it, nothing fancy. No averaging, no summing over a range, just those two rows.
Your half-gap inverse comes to 0.12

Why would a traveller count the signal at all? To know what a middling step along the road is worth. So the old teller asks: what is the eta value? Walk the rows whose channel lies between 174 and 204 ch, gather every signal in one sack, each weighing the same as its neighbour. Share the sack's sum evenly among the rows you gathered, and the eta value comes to 146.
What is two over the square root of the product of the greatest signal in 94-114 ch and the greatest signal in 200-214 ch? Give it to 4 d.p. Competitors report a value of 0.0124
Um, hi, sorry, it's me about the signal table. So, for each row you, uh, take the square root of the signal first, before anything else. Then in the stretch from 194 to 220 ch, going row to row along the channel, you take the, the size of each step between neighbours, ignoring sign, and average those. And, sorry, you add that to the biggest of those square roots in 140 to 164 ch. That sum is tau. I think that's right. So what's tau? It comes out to 12.8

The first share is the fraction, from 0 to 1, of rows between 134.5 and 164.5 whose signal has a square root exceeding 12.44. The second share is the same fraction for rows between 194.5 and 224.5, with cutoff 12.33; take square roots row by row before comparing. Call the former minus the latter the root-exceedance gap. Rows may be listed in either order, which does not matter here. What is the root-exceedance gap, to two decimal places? -0.17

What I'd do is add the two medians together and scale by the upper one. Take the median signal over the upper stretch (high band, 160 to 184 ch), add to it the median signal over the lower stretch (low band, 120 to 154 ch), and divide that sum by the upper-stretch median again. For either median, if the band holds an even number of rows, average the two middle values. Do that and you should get 2.12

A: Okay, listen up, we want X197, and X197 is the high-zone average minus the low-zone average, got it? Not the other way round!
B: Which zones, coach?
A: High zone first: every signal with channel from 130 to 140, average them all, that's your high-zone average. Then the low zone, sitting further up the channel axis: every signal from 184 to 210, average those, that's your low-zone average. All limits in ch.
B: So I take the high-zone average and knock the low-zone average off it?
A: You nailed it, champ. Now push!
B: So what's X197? 11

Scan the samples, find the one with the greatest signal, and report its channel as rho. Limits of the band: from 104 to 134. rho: 127 ch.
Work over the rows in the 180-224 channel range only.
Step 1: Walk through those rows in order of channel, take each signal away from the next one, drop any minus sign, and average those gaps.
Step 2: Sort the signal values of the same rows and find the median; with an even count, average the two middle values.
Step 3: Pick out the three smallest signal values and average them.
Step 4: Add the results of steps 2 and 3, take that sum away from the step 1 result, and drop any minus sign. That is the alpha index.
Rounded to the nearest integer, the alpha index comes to 295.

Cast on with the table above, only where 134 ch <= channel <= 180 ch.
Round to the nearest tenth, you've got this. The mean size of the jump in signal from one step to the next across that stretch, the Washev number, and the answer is 5.9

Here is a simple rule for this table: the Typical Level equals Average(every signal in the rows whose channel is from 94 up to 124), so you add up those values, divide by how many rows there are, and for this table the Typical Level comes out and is 155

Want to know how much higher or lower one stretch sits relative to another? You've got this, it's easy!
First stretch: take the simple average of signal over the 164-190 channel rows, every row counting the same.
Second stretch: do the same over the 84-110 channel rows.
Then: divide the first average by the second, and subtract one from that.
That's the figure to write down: -0.09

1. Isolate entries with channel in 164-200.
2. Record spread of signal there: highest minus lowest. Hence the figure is 24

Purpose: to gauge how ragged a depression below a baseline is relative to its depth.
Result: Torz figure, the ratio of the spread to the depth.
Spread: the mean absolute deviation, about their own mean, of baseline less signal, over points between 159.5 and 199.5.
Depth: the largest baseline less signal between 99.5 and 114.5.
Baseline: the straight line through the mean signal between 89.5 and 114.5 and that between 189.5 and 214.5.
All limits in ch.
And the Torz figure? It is 1.0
